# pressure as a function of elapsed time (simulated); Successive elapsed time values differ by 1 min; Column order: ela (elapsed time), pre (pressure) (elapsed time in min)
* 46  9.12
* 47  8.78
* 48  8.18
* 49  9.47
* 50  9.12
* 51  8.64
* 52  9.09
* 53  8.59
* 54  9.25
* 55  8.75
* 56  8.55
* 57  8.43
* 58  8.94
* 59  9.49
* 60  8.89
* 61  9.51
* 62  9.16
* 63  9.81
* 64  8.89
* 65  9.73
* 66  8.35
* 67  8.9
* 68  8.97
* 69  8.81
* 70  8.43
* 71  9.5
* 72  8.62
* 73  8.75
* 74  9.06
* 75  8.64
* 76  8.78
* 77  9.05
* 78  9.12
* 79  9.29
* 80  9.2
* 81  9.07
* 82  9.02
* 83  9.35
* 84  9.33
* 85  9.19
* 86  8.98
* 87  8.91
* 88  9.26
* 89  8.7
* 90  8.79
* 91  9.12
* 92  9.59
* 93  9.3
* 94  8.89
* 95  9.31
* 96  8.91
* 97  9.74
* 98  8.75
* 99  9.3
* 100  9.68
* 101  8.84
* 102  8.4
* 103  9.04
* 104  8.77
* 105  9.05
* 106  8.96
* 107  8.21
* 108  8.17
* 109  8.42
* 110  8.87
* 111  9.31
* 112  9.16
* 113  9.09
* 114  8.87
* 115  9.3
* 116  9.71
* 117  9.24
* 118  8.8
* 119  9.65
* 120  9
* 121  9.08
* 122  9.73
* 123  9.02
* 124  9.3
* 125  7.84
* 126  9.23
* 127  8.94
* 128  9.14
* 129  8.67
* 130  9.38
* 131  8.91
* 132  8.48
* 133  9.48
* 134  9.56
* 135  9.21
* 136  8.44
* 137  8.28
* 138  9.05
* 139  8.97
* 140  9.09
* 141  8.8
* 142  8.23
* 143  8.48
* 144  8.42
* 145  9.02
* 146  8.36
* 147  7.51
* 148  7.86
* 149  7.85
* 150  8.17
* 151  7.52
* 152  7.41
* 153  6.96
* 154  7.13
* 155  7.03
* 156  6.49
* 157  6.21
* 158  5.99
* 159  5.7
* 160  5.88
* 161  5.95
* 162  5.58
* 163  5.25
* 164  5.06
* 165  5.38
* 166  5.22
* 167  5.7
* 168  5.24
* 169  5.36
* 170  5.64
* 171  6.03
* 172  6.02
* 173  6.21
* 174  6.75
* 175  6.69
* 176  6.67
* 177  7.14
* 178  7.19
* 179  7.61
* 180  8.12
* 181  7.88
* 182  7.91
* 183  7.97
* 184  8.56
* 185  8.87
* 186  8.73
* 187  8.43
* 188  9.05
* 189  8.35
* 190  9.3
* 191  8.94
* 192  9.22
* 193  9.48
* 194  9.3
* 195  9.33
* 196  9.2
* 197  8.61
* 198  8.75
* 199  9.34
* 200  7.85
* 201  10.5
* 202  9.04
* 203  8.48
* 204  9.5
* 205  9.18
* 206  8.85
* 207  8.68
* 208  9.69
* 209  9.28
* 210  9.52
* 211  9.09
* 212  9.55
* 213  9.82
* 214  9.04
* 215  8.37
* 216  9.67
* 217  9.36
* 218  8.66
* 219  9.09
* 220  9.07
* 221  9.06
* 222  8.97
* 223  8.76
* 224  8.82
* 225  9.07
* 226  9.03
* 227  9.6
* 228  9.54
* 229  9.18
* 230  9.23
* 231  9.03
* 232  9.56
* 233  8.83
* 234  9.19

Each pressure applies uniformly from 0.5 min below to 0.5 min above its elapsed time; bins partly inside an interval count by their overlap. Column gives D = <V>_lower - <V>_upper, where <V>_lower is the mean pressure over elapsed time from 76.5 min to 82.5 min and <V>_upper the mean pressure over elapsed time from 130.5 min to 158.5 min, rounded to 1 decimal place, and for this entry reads 1.0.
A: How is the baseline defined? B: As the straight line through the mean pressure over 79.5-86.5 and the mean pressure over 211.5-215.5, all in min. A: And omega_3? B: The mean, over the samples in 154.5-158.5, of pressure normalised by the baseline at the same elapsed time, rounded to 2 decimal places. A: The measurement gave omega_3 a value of 0.70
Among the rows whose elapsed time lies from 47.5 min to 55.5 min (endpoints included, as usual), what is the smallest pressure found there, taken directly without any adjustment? 8.18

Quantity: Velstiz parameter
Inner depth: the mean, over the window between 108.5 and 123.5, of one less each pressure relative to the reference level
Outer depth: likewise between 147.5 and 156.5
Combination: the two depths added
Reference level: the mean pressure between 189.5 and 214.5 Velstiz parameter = 0.20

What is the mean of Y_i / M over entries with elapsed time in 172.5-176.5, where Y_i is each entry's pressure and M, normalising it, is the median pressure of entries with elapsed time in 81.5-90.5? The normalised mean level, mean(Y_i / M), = 0.73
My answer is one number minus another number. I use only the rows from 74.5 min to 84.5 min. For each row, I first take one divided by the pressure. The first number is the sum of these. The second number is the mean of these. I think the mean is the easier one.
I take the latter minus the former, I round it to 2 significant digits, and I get -0.99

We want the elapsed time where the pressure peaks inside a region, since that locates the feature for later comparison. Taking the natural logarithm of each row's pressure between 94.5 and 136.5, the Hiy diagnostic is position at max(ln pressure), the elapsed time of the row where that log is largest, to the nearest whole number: 97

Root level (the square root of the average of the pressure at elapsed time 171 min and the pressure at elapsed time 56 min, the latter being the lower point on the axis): 2.70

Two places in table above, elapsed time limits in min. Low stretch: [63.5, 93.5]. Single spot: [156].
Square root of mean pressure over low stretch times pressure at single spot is 7.7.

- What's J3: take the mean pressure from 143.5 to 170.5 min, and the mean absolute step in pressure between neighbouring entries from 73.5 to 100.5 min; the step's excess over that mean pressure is -6.3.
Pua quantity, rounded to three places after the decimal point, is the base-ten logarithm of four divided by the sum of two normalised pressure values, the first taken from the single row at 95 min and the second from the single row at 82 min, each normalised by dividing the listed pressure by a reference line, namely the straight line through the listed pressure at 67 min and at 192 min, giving 0.291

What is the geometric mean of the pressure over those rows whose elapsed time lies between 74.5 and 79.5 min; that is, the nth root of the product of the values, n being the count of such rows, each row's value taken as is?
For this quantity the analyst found 9.0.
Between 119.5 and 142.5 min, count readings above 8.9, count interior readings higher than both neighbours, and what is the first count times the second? 128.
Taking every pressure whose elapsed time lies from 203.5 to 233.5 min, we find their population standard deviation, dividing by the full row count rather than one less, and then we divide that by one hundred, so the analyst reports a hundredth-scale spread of 0.003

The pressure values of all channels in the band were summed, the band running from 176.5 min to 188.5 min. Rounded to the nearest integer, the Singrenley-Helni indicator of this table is 97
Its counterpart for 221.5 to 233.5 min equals 110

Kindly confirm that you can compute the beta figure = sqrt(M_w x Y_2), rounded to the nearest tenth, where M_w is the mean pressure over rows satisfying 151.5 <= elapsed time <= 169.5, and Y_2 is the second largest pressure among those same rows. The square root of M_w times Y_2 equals 6.5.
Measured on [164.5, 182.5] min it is 7.2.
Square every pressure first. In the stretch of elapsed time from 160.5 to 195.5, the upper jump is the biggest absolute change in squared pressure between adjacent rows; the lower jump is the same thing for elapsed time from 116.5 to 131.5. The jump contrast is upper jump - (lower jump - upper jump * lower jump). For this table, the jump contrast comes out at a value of 411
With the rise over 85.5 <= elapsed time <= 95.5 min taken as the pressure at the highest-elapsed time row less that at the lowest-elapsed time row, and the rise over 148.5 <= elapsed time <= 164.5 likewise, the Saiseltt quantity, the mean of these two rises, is -1.2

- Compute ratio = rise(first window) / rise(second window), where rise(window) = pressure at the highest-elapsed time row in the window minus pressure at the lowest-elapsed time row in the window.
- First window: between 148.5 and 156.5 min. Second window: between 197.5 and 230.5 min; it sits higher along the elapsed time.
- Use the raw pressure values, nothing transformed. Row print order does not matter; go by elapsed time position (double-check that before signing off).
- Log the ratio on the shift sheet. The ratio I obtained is -2.8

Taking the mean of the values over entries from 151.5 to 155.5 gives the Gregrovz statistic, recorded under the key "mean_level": 7.13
